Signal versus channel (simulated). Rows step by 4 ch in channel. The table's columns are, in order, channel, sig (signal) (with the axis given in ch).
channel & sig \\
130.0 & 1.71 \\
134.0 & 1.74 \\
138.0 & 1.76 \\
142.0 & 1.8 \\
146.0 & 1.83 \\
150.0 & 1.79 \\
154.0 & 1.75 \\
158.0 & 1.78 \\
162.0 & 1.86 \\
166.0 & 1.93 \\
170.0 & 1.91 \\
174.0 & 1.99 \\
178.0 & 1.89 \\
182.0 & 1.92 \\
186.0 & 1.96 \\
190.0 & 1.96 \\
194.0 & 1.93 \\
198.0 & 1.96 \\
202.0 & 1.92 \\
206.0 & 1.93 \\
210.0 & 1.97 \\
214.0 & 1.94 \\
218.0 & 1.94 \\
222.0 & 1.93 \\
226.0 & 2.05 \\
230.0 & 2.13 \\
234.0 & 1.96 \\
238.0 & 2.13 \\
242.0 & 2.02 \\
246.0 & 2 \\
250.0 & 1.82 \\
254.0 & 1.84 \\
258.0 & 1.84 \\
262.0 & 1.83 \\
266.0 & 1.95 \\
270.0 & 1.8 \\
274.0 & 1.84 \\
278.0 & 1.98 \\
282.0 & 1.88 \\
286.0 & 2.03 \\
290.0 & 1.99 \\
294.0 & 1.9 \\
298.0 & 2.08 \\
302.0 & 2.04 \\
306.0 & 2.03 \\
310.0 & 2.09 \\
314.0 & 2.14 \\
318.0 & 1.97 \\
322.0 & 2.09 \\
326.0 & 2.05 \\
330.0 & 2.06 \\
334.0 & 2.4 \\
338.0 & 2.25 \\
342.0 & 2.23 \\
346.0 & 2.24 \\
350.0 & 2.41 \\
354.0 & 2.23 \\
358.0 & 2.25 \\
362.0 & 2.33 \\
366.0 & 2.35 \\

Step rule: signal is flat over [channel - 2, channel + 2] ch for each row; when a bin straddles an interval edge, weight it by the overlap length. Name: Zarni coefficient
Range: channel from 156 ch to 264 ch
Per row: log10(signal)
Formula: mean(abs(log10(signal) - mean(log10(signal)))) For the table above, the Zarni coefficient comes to 0.013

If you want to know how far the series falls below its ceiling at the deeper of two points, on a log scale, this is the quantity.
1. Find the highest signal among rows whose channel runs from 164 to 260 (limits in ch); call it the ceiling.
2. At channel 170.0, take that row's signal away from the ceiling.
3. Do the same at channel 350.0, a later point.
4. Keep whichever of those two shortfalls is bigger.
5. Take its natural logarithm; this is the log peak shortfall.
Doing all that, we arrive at -1.51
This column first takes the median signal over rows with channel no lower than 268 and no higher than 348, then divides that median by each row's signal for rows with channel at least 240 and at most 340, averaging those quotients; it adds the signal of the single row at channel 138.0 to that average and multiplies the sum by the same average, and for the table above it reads 2.87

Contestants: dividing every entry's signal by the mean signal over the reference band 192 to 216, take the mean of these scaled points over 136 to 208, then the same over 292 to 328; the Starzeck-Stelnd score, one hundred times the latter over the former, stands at 109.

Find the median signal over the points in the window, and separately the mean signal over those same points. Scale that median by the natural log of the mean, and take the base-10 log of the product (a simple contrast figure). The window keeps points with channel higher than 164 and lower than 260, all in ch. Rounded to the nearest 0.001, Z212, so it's 0.113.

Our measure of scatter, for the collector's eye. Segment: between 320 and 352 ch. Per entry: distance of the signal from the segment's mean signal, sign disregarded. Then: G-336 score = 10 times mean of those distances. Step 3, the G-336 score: 1.1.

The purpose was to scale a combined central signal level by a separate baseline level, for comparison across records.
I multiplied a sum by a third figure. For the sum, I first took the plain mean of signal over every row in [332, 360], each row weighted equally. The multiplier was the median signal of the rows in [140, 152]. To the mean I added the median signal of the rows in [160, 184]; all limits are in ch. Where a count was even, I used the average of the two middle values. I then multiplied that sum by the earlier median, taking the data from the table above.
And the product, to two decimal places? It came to 7.56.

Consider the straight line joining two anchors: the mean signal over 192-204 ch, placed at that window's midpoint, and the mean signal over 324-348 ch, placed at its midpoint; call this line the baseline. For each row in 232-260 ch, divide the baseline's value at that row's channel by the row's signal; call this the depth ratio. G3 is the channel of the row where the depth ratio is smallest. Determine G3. 238.0 ch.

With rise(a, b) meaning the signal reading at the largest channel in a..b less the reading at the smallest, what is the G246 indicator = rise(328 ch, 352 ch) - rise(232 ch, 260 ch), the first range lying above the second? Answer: 0.5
